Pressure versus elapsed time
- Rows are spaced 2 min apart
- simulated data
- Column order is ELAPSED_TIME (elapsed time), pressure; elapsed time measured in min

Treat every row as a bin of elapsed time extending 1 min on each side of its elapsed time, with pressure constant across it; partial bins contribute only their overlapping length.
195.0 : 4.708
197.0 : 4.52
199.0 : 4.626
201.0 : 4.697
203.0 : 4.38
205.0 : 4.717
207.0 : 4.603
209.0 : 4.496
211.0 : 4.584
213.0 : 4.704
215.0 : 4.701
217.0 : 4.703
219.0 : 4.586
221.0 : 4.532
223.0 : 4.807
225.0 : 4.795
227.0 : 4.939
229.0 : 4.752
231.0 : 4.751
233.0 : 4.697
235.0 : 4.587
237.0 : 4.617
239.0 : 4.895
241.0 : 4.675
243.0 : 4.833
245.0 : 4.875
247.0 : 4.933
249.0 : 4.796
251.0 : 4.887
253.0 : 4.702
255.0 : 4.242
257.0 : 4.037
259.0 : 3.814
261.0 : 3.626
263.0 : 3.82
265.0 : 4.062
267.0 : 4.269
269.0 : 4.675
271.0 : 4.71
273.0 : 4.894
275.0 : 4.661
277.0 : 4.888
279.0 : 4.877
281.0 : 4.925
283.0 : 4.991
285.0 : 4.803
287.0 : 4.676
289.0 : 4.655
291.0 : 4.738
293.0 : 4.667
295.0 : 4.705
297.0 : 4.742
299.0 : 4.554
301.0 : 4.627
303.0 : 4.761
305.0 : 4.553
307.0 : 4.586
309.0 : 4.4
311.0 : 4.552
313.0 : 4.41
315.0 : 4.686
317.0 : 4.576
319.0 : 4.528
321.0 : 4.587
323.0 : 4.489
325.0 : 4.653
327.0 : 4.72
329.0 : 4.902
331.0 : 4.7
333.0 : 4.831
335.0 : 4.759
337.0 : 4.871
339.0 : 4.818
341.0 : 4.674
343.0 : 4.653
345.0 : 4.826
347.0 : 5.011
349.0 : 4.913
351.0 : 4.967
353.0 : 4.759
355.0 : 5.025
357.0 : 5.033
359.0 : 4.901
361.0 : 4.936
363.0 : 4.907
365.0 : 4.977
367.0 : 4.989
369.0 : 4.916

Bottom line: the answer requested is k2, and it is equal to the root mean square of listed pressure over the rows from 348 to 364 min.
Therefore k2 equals 4.93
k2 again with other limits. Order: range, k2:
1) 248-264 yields 4.27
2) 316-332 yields 4.65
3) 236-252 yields 4.82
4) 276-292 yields 4.82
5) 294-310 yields 4.62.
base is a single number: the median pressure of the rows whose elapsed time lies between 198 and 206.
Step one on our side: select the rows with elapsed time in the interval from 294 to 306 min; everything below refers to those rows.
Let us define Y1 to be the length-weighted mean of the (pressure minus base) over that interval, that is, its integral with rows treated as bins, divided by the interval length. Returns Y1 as 0.00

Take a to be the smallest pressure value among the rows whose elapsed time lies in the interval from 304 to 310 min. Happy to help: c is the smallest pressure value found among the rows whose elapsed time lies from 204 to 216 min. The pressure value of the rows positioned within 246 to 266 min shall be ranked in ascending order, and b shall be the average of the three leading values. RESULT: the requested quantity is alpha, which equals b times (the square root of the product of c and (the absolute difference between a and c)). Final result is 2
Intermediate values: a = 4.4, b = 3.75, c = 4.496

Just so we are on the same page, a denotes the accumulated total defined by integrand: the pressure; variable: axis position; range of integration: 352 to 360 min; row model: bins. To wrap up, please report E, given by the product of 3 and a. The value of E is 118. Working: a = 39.4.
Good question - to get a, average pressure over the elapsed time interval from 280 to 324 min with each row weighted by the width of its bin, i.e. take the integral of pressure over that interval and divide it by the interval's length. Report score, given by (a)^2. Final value 21.6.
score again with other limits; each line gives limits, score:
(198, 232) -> 21.8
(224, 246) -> 22.7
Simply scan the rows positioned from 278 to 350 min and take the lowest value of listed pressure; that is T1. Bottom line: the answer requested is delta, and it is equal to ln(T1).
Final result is 1.48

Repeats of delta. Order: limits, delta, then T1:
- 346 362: 1.56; 4.759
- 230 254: 1.52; 4.587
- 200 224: 1.48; 4.38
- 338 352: 1.54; 4.653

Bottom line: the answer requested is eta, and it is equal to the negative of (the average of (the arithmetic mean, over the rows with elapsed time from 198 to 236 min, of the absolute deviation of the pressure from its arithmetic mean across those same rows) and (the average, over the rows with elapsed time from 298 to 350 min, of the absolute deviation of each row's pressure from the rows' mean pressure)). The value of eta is -0.11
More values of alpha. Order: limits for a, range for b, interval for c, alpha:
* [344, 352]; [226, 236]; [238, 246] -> 4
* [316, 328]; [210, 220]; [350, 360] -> 5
